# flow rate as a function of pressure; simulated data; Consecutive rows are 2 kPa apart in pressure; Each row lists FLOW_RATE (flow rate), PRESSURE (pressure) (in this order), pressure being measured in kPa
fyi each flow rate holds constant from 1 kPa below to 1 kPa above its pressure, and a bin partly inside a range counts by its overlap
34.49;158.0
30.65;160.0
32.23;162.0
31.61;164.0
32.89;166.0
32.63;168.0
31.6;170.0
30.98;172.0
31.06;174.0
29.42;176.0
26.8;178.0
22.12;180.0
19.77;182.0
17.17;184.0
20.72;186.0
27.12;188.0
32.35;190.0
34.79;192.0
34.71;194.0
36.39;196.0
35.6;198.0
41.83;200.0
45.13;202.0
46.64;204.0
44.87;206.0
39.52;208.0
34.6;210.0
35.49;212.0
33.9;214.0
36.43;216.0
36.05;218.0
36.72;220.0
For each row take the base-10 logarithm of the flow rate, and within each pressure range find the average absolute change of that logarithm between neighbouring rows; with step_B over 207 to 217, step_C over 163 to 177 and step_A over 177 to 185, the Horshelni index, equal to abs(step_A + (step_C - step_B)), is 0.046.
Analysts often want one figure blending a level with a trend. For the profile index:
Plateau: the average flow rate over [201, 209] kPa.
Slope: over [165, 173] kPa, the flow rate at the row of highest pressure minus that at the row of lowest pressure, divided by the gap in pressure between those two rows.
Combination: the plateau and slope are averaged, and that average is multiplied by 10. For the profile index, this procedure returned 219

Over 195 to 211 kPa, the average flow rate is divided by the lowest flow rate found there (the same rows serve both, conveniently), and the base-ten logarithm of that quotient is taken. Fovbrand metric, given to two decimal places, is 0.07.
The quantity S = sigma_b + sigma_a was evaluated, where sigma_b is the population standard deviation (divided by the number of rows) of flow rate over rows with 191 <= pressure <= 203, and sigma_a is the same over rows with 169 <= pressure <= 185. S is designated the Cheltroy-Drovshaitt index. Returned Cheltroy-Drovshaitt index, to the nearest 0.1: 9.3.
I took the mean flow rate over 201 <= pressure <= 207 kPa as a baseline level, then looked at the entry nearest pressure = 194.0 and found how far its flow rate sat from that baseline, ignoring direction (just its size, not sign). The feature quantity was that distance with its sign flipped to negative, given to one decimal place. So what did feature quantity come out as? -10.8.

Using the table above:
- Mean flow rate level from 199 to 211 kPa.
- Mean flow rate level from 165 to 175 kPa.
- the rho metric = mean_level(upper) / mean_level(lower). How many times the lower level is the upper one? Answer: 1.32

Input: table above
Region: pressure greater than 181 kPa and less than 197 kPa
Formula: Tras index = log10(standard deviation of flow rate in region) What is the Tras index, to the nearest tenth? 0.9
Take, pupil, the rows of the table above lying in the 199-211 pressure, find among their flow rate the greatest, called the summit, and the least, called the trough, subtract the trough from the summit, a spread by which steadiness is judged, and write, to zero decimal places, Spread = 12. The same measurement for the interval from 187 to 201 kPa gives 15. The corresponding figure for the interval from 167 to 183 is 13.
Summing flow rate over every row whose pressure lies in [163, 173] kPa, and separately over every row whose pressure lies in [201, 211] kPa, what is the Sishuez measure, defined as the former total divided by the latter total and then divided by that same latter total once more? 0.0036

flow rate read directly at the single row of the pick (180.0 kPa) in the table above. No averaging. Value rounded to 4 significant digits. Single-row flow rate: 22.12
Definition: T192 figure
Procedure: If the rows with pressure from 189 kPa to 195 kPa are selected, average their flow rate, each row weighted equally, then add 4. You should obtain 38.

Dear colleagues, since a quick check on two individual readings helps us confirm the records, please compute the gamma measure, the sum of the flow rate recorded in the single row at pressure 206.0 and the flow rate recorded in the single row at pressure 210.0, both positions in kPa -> 79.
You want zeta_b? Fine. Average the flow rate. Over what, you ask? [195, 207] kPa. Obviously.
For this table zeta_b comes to 42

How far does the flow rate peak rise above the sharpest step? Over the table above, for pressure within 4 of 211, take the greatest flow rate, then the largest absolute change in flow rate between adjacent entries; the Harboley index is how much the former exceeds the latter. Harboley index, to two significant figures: 35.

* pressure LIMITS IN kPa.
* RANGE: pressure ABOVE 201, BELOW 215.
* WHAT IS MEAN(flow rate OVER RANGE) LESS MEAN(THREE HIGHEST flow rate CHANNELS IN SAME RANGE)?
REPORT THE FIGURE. -5.5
